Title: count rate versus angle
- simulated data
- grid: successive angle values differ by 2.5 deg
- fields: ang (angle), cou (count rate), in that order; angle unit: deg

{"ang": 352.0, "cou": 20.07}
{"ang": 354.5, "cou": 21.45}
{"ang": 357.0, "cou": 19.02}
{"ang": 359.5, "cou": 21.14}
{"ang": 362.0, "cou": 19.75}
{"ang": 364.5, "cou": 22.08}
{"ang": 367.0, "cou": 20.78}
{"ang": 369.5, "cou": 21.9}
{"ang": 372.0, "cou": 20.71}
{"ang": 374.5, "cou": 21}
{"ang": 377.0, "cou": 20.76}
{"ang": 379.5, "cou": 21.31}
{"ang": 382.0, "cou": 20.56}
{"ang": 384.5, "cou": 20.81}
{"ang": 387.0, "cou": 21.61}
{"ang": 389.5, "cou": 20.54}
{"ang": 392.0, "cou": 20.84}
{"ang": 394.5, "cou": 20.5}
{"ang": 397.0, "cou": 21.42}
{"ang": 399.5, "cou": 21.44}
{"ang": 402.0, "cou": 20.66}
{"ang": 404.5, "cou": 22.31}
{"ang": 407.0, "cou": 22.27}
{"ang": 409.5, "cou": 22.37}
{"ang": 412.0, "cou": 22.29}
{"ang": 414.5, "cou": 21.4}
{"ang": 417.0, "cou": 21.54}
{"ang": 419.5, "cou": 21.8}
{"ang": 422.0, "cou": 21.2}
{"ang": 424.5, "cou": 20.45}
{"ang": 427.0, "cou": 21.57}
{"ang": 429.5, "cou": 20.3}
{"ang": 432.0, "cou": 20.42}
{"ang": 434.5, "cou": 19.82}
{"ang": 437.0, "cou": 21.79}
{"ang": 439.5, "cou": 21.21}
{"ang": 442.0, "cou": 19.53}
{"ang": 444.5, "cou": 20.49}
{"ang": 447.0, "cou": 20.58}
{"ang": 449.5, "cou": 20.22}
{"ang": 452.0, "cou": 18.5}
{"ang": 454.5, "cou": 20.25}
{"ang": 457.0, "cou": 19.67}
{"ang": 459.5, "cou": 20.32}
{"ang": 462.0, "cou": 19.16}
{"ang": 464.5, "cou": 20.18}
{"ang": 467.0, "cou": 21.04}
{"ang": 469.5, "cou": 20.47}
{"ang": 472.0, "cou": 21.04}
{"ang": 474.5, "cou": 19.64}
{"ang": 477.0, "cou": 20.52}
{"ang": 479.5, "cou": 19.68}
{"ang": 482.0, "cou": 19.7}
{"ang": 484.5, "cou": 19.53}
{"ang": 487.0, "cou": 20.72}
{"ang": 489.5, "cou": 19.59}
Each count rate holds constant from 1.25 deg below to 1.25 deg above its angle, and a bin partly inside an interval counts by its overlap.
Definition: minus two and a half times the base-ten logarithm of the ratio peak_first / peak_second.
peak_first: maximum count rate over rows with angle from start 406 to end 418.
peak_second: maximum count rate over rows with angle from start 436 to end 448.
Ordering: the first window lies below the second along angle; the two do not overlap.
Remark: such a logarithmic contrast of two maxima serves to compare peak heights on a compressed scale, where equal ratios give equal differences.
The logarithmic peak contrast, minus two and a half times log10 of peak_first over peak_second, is -0.03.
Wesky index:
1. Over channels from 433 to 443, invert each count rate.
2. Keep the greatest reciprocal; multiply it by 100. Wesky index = 5.12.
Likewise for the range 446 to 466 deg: 5.41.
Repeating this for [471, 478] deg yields 5.09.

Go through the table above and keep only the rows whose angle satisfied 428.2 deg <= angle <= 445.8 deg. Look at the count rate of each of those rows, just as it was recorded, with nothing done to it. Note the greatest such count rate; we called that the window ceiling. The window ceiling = 21.79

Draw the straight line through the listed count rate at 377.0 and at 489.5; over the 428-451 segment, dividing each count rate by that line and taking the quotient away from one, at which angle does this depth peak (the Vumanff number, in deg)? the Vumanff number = 442.0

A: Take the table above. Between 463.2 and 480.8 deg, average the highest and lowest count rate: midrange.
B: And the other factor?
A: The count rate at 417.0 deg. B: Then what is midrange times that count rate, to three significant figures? 438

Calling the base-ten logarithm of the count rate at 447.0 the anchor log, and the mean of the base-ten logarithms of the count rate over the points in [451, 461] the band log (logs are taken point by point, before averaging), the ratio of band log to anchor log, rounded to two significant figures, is 0.99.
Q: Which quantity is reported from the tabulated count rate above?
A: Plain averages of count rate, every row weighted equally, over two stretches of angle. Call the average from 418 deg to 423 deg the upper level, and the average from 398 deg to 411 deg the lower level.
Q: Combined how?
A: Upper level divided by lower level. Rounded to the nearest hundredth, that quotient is 0.99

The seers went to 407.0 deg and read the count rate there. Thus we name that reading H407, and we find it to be 22.27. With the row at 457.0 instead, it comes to 19.67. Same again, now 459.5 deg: 20.32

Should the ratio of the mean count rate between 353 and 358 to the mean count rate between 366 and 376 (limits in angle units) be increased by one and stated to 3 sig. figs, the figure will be 1.96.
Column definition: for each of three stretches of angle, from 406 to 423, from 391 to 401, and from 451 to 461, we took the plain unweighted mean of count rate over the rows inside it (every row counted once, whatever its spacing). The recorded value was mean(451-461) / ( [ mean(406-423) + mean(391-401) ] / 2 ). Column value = 0.92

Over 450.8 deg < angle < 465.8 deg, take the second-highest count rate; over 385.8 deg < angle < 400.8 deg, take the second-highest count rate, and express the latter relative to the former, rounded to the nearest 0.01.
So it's 1.06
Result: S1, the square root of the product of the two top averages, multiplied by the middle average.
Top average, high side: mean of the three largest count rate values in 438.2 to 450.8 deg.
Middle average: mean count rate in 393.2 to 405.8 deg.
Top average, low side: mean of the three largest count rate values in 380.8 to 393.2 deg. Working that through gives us 445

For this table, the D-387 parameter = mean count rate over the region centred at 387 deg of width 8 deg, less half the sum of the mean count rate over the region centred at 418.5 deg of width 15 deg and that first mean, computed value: -0.23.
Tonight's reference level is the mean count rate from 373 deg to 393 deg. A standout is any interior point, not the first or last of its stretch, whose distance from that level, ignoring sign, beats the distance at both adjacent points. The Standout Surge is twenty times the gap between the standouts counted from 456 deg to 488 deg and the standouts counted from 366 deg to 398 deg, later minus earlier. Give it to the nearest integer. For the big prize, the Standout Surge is 40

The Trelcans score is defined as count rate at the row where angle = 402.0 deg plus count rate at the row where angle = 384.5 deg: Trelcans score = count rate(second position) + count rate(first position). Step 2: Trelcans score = 41.5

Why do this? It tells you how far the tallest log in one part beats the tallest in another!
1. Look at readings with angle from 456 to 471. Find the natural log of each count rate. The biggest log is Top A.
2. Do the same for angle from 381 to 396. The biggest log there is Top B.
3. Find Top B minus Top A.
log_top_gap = 0.03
